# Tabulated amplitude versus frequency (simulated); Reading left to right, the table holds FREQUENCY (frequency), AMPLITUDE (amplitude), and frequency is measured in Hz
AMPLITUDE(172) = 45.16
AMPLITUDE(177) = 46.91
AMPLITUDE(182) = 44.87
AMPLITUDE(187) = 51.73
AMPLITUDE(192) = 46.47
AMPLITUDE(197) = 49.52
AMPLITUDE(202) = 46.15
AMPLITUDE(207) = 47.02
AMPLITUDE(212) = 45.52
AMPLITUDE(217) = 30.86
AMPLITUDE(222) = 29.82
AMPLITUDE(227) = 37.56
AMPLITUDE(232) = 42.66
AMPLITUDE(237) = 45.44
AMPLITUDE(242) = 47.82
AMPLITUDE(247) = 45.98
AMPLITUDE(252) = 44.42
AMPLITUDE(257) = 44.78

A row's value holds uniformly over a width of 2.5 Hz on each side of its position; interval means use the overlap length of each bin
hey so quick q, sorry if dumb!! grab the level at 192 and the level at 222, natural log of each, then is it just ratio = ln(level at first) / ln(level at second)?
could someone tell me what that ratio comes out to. 1.13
